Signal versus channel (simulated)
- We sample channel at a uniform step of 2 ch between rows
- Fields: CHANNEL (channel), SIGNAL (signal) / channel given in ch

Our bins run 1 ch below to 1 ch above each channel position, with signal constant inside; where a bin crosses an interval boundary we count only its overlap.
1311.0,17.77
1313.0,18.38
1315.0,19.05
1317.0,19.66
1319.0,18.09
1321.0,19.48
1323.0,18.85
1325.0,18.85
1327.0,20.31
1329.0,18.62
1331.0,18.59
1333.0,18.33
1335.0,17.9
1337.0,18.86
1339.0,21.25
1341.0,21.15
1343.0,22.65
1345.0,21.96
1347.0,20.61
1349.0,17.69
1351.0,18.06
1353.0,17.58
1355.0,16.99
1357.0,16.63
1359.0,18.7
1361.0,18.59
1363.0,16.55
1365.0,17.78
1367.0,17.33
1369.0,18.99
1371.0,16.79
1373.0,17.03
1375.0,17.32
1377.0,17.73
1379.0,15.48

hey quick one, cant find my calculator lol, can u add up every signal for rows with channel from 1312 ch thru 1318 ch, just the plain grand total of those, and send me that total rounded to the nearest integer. 57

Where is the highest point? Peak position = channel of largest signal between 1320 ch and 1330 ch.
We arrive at 1327.0 ch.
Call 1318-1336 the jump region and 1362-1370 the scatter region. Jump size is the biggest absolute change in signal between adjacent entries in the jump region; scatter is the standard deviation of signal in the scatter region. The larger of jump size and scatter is 1.7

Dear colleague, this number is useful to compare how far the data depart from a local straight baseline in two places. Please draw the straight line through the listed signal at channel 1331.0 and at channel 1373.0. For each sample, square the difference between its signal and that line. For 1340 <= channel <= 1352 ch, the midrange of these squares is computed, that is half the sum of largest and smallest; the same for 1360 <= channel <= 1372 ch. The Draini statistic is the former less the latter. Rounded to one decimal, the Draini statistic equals 8.5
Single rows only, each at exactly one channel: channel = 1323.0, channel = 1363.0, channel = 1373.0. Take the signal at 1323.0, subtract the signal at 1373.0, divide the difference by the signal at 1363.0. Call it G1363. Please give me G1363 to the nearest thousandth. 0.110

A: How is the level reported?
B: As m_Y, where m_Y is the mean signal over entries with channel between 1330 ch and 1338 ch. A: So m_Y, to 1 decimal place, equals 18.4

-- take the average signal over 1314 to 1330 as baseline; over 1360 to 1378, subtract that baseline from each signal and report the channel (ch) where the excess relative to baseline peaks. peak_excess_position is 1369.0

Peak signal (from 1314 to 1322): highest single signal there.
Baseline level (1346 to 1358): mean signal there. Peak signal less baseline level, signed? 1.7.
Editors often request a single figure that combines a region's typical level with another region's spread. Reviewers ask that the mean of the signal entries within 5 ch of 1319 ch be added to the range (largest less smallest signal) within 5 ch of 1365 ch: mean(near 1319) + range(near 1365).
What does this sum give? 21.5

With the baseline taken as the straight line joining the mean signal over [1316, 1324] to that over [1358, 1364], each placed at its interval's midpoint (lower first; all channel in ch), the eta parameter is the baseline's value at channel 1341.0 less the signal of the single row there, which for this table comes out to -2.7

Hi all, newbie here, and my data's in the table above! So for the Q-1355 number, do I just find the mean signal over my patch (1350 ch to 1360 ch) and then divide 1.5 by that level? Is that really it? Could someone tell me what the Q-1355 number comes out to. 0.085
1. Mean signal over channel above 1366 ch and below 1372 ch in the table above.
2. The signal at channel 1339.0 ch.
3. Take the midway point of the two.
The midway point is 19.5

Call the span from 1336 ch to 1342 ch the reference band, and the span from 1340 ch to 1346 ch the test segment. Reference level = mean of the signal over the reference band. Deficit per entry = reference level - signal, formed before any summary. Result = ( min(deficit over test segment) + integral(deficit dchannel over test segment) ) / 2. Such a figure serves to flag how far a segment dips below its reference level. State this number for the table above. -5.6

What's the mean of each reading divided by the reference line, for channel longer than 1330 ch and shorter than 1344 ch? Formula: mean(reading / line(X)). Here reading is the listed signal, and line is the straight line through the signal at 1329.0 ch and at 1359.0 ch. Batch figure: 1.06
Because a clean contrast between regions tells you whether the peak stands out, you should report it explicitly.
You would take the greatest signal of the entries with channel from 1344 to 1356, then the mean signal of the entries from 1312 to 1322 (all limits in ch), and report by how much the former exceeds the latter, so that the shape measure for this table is 3.0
